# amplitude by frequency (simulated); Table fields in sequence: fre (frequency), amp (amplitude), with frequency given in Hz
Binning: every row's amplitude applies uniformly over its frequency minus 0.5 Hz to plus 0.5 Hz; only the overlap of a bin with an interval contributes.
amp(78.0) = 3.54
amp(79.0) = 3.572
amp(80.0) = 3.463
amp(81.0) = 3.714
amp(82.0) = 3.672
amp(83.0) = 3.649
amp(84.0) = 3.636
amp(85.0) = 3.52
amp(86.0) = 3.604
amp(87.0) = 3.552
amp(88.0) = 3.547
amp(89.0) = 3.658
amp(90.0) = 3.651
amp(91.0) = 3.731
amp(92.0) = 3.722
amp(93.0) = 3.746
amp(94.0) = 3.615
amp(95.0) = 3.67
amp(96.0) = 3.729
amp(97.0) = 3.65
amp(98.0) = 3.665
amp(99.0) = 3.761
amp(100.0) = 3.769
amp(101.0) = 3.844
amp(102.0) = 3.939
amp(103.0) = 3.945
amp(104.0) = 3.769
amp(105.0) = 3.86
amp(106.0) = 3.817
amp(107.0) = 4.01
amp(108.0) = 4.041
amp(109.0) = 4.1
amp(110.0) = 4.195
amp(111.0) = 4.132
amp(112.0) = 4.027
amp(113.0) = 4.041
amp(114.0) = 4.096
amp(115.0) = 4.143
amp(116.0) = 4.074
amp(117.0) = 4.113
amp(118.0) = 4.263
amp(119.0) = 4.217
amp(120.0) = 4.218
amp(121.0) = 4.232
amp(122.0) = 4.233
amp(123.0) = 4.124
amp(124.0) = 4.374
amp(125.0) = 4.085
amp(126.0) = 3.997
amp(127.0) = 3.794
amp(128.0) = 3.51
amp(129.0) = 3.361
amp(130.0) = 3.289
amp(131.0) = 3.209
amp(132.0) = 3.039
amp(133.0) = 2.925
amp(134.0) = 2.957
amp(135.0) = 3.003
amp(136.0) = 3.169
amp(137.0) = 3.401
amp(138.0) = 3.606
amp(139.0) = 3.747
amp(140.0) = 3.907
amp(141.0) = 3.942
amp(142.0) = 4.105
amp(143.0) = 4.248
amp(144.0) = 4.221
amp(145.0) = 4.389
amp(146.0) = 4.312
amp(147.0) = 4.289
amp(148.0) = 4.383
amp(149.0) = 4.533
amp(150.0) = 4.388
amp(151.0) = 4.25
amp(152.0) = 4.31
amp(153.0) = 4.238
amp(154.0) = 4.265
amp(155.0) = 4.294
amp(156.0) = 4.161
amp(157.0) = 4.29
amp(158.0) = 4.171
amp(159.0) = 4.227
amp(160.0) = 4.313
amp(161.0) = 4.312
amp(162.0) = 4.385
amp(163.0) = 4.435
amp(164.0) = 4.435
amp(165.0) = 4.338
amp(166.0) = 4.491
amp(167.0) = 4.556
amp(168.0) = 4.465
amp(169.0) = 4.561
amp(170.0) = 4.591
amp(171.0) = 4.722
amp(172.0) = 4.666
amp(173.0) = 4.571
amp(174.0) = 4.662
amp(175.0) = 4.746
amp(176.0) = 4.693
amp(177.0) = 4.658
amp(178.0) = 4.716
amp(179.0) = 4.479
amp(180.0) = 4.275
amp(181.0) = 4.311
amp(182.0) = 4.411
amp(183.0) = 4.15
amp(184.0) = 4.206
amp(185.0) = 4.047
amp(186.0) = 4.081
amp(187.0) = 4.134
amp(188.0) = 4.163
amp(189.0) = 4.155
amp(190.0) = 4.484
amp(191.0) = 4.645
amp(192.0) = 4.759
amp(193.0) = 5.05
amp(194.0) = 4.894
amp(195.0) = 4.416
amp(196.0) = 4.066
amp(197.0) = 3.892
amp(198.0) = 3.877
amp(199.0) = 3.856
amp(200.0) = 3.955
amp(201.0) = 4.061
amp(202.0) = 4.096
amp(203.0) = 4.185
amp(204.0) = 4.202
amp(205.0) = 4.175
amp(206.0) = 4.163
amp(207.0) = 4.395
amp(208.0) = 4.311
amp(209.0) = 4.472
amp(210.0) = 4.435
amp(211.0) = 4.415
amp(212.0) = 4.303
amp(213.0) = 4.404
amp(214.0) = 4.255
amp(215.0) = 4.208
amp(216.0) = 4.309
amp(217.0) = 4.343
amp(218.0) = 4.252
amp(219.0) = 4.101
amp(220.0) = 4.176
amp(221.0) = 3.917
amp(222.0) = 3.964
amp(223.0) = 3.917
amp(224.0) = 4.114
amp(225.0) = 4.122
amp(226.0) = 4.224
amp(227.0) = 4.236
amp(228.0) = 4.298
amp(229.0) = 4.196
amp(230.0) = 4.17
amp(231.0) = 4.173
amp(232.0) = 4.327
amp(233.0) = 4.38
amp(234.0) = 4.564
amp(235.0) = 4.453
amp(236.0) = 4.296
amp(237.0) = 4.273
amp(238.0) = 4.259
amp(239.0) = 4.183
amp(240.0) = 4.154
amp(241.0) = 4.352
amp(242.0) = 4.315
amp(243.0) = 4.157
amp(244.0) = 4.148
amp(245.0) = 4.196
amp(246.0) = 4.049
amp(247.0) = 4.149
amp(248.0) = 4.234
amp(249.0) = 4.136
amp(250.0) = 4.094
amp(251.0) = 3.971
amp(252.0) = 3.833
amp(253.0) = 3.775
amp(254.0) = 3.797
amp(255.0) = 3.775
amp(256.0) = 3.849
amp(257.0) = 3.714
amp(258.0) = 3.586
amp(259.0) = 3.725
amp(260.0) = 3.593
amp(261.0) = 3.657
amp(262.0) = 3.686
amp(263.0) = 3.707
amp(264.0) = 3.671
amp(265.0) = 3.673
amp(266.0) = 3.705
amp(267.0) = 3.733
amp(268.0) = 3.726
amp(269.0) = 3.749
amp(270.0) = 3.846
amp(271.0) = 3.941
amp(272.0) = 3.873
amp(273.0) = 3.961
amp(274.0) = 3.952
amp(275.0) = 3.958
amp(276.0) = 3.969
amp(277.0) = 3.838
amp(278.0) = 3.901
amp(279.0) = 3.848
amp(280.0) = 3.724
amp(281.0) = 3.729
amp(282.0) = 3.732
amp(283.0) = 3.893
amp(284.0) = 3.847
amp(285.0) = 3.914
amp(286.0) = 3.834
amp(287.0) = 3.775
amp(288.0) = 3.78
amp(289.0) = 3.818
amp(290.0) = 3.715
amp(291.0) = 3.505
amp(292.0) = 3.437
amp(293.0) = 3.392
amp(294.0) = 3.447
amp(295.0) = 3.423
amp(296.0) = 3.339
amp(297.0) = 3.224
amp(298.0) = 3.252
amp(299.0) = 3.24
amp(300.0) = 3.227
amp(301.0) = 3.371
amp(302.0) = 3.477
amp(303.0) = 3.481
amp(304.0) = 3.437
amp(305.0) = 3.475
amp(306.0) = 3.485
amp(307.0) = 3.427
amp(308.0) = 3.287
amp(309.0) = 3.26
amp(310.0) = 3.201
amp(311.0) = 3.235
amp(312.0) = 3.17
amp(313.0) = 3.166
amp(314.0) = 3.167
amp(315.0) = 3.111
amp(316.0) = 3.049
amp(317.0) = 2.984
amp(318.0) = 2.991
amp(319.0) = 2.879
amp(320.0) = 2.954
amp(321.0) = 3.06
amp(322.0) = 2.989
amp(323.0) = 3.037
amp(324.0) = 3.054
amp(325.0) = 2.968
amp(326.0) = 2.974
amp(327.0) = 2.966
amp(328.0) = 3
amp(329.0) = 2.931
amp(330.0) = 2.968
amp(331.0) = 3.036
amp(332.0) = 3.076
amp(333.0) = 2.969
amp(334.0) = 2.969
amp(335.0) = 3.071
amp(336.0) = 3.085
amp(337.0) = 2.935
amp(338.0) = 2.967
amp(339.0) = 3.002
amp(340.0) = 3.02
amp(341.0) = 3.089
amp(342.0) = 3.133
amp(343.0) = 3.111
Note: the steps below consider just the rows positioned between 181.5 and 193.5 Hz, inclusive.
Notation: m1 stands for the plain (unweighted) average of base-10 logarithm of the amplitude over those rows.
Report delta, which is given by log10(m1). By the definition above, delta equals -0.20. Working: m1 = 0.638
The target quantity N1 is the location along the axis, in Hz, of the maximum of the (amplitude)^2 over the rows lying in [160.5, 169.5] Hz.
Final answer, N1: 169.0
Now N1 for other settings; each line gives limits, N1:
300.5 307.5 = 306.0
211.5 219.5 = 213.0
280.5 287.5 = 285.0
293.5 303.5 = 303.0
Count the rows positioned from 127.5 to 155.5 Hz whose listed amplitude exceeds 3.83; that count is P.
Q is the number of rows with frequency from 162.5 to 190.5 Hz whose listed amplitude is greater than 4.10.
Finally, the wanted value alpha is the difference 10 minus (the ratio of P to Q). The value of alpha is 9.4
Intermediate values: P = 16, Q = 26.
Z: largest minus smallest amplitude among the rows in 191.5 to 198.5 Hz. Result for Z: 1.17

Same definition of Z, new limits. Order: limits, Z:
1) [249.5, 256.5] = 0.32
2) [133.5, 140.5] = 0.95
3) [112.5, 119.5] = 0.22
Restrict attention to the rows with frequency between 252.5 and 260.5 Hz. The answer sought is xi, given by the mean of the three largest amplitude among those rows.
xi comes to 3.8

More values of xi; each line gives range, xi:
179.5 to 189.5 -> 4.3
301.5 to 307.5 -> 3.5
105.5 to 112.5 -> 4.1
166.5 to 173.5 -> 4.7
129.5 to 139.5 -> 3.6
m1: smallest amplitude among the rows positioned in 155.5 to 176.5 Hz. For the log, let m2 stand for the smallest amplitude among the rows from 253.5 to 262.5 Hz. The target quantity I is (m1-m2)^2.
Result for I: 0.33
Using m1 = 4.161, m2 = 3.586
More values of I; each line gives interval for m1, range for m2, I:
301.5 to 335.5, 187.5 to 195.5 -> 1.63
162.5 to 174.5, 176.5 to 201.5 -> 0.23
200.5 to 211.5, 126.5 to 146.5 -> 1.29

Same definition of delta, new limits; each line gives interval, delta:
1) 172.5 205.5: -0.20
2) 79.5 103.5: -0.25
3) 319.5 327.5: -0.32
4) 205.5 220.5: -0.20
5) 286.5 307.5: -0.27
